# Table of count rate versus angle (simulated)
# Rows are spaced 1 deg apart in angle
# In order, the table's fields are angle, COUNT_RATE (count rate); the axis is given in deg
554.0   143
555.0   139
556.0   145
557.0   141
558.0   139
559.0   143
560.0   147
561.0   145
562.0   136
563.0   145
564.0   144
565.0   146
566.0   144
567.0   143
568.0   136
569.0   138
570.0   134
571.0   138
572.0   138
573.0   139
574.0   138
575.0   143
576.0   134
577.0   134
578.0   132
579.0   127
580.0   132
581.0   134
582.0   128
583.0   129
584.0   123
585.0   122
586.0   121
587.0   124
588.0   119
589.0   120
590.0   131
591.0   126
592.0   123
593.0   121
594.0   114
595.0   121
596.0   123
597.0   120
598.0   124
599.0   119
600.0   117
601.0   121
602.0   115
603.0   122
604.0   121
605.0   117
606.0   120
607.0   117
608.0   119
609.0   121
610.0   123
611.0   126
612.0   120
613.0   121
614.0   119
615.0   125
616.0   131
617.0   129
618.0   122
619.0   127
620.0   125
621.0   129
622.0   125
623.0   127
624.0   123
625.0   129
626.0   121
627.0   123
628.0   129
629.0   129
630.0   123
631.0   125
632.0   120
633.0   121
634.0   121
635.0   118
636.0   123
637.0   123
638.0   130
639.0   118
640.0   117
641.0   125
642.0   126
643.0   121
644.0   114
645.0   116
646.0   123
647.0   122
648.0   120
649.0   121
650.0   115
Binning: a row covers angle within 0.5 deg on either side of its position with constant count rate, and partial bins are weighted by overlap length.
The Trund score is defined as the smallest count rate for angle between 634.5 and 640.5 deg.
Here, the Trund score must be 117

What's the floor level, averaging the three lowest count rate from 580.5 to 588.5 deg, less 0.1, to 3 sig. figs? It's 121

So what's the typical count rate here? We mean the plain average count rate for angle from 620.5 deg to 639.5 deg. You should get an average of 124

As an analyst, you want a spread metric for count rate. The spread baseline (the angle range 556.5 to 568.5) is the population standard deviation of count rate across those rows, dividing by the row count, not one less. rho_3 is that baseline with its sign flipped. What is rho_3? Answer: -3.5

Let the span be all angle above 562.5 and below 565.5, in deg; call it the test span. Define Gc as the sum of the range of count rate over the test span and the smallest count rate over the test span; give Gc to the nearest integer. 146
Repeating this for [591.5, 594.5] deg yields 123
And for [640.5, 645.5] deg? 126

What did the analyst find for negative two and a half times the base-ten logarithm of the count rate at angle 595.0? -5.21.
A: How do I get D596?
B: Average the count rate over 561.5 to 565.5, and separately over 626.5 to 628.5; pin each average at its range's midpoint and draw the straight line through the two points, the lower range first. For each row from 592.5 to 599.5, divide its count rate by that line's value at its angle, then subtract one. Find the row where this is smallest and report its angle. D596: 594.0 deg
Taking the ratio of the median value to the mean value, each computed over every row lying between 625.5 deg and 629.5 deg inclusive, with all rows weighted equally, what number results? 1.00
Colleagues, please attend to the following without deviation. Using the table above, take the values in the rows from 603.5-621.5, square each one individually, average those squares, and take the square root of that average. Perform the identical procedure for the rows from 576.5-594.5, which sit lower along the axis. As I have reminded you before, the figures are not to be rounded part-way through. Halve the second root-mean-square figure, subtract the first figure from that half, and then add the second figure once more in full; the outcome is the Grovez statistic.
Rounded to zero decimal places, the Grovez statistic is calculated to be 66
